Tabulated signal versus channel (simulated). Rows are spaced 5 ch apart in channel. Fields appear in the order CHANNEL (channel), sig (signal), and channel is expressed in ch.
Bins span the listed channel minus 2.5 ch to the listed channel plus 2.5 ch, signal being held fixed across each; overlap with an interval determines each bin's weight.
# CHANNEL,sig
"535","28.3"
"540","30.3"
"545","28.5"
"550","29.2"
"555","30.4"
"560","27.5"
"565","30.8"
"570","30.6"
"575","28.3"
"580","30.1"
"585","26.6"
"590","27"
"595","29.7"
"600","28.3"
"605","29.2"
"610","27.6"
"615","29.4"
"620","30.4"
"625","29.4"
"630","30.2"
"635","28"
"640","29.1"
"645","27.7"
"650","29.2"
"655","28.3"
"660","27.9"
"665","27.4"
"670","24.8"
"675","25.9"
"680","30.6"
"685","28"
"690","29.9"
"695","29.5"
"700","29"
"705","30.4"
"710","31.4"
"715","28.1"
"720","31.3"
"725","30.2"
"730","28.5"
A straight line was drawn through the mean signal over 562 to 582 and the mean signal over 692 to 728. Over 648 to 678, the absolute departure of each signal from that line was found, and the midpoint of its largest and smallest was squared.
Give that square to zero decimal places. 9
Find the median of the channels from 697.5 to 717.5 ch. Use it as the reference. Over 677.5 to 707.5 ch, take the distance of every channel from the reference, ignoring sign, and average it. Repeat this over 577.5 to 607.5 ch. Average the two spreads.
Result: 1.04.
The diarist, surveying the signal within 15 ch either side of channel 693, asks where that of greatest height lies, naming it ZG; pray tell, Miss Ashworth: 680 ch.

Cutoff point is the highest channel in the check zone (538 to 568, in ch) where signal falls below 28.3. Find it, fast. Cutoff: 560 ch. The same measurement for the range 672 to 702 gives 685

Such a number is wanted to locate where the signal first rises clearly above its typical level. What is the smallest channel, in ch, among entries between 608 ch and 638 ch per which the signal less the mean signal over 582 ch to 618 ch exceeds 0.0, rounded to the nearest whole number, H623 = 615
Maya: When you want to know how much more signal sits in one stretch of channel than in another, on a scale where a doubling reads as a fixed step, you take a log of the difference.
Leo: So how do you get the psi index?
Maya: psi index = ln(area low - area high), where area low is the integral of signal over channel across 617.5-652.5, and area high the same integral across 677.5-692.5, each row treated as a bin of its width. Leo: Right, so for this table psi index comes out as 6.36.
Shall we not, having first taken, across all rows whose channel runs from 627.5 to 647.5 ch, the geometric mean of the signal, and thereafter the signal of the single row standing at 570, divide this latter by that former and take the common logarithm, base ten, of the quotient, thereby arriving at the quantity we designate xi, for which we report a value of 0.027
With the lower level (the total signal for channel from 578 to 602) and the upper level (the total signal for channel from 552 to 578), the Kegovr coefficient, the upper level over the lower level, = 1.04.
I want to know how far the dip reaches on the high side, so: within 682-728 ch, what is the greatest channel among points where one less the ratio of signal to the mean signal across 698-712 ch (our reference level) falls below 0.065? 725 ch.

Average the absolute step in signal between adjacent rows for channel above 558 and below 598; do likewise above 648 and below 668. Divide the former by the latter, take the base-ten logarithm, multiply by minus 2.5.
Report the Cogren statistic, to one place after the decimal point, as -1.3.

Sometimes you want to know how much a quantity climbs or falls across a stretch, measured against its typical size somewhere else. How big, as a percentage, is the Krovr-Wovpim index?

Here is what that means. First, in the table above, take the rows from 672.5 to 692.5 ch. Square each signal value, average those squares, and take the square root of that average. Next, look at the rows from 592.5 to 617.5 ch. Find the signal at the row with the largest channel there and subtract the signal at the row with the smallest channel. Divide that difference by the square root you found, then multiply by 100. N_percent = -1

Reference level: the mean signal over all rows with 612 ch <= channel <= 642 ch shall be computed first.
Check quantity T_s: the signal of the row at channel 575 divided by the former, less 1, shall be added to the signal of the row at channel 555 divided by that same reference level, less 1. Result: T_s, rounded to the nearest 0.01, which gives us 0.00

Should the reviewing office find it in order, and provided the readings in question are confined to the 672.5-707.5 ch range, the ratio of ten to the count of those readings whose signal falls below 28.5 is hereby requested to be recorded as 5.0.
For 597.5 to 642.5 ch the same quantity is 3.3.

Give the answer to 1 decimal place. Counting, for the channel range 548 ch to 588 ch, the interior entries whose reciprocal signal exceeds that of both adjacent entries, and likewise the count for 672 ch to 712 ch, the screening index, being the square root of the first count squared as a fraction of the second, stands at 1.4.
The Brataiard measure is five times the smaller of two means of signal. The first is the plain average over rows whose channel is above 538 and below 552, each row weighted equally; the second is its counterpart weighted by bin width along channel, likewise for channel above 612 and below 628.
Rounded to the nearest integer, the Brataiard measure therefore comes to 147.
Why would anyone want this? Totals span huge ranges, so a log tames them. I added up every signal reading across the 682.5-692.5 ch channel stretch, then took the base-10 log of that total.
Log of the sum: 1.76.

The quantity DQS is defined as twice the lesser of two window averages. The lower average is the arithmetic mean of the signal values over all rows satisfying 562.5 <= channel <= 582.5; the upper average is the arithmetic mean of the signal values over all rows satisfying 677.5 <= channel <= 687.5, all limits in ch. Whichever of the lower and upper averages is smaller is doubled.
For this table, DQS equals 58.6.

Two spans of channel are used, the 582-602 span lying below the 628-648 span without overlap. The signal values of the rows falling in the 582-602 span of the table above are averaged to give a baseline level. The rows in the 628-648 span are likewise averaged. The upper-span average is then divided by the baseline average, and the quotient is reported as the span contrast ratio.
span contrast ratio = 1.03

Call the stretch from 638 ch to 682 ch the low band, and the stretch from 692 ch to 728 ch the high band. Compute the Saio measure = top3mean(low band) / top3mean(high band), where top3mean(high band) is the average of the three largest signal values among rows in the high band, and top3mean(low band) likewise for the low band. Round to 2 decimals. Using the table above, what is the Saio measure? 0.95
